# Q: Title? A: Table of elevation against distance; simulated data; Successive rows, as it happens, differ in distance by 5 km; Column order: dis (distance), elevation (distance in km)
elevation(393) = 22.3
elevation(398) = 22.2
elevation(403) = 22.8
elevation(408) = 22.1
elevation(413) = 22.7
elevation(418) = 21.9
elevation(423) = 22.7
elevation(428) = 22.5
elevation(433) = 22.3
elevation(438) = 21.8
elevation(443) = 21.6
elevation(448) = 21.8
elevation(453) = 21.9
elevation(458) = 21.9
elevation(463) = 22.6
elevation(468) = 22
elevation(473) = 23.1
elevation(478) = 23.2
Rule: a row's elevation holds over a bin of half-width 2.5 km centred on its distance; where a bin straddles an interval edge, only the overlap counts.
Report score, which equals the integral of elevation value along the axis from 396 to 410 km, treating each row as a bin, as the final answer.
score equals 313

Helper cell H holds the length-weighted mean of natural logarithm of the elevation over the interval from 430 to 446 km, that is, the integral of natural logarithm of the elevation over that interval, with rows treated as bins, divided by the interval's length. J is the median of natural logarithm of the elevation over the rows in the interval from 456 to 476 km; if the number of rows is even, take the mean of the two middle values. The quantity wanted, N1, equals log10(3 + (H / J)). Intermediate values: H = 3.09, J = 3.10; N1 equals 0.601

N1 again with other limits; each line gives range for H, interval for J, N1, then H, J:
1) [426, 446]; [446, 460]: 0.602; 3.09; 3.09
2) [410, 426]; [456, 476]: 0.602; 3.11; 3.10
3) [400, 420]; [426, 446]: 0.603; 3.11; 3.09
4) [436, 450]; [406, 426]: 0.601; 3.08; 3.11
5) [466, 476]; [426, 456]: 0.603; 3.12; 3.08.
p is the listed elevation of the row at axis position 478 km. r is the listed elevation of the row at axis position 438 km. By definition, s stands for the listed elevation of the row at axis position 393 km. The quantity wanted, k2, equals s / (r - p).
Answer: -16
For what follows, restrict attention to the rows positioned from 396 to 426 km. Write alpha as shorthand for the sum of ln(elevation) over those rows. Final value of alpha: 19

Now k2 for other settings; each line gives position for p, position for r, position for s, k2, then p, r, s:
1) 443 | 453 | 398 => 74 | 21.6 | 21.9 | 22.2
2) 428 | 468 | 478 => -46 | 22.5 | 22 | 23.2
